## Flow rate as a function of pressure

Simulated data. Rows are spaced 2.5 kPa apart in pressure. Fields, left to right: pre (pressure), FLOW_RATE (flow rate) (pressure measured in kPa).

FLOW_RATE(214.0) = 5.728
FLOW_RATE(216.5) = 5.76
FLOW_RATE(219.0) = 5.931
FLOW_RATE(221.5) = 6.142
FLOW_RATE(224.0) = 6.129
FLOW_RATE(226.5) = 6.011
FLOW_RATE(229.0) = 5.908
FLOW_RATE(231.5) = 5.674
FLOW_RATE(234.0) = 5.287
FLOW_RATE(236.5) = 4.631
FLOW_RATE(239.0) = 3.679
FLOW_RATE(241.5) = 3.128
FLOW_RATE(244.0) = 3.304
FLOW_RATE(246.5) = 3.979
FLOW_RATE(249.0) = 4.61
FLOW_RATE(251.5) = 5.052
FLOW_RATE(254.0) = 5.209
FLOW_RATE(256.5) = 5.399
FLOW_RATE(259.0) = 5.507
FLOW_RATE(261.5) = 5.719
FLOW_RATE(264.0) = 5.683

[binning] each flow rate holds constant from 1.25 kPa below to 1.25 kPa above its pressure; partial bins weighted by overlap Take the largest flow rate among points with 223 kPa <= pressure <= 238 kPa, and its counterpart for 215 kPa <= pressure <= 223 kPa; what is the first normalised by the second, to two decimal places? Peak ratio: 1.00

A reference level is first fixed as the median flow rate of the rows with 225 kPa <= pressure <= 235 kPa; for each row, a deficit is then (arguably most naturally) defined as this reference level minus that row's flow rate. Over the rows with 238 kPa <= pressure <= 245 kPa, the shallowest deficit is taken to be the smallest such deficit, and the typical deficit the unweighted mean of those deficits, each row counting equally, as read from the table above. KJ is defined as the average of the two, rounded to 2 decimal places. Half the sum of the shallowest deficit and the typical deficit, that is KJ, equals 2.27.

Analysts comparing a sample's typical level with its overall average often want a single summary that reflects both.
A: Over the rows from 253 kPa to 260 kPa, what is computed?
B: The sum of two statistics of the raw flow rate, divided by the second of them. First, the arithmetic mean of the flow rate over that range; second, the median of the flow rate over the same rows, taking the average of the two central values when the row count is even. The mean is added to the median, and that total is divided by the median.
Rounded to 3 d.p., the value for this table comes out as 1.995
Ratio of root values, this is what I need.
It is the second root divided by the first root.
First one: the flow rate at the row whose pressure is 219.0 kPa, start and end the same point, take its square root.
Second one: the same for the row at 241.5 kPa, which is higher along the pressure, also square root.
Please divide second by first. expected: 0.73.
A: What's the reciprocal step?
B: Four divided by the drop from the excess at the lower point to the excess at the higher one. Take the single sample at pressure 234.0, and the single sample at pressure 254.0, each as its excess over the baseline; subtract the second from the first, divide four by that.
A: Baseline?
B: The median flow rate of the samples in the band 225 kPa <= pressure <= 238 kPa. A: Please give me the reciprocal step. 51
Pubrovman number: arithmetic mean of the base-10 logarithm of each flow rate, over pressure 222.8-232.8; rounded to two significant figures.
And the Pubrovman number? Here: 0.77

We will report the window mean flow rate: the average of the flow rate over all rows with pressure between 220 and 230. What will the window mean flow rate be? 6.0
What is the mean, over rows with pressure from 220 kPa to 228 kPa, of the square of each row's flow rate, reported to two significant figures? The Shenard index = 37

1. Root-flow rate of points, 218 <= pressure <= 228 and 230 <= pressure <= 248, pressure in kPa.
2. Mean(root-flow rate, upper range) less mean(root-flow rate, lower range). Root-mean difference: -0.41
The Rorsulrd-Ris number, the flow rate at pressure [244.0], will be 3.304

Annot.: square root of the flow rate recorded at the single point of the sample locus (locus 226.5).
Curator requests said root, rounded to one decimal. 2.5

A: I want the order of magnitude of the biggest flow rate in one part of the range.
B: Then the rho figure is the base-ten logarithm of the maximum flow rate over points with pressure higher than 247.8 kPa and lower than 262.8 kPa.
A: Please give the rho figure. 0.76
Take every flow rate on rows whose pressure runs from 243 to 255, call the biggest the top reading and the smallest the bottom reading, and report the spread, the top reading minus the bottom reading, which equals 1.9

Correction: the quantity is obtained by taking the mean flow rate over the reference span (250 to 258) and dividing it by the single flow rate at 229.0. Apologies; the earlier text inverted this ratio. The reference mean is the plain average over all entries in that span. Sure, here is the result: 0.88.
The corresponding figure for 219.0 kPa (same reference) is 0.88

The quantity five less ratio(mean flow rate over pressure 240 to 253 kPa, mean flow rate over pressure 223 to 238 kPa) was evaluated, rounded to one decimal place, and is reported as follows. 4.3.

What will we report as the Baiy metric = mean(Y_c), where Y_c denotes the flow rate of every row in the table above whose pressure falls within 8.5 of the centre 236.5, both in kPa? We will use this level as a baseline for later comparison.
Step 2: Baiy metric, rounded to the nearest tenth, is 4.5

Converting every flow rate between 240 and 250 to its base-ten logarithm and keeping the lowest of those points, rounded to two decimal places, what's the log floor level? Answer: 0.50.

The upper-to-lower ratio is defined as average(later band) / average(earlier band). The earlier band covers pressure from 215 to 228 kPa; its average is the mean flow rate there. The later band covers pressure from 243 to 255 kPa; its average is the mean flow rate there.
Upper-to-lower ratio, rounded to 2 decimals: 0.74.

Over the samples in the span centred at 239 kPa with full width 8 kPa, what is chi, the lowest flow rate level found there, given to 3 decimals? 3.128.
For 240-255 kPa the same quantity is 3.128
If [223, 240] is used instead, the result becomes 3.679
